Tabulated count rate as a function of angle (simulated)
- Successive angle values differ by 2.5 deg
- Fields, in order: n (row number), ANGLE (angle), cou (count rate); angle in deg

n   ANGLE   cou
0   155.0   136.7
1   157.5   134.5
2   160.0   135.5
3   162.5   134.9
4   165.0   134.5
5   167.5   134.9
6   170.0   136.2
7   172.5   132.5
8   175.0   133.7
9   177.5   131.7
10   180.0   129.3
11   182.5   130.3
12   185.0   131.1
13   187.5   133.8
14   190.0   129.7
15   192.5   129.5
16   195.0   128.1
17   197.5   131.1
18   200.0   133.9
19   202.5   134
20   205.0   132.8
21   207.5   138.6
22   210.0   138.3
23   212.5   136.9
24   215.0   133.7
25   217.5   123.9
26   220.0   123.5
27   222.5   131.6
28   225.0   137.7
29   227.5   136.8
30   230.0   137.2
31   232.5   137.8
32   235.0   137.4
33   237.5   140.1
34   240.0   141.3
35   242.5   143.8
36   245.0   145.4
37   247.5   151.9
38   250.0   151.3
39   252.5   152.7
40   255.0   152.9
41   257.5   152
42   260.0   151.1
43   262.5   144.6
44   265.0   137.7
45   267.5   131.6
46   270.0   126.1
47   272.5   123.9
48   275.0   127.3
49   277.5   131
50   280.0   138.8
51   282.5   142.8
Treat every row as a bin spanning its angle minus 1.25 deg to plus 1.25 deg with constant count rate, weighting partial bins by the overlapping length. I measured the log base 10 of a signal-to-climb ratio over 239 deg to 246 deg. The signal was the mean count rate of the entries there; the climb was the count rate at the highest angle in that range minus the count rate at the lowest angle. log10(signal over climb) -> 1.54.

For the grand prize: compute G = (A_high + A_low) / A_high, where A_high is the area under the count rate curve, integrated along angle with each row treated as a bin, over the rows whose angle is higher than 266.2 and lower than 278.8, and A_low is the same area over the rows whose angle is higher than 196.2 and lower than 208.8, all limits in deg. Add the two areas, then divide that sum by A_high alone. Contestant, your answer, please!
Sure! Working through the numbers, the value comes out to 2.05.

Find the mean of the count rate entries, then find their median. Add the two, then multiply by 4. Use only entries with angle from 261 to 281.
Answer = 1056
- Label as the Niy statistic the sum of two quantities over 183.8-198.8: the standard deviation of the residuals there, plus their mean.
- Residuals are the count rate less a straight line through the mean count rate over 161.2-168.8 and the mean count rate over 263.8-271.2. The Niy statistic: -2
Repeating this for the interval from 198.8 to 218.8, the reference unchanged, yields 5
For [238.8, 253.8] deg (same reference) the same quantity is 20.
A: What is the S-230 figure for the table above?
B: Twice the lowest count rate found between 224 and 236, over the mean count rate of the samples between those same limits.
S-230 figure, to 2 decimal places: 1.99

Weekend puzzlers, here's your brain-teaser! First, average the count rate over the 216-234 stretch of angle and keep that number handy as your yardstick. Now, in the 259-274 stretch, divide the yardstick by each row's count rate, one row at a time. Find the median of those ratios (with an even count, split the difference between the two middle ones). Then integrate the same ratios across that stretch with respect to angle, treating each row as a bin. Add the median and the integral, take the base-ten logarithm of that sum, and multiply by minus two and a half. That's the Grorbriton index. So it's -2.99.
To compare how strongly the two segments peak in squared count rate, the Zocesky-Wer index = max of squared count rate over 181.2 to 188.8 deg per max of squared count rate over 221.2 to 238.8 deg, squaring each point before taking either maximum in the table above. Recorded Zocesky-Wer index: 0.91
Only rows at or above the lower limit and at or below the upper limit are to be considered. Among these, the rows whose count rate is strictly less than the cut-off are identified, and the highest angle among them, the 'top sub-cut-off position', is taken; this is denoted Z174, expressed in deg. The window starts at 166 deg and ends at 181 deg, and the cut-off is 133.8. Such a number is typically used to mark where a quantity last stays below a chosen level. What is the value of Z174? 180.0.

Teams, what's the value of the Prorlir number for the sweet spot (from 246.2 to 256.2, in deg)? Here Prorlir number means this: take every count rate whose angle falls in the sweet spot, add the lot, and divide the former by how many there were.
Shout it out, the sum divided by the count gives 152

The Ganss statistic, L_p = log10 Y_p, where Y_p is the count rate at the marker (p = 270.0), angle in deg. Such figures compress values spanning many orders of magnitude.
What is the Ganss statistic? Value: 2.10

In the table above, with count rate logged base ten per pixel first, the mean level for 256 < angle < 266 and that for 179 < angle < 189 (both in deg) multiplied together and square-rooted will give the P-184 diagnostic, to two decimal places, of 2.14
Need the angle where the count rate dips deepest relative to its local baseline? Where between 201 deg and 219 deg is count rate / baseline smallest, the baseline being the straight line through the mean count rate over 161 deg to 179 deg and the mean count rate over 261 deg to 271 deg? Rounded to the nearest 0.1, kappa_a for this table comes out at 217.5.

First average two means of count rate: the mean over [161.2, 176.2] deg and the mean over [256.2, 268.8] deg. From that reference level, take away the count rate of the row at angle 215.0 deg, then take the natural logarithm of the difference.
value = 1.7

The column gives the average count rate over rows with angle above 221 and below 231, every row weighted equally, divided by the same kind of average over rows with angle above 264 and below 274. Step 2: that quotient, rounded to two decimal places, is 1.05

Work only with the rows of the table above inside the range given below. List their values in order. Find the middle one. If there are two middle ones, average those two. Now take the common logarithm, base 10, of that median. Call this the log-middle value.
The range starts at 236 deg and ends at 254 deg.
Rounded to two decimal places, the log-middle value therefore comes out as 2.16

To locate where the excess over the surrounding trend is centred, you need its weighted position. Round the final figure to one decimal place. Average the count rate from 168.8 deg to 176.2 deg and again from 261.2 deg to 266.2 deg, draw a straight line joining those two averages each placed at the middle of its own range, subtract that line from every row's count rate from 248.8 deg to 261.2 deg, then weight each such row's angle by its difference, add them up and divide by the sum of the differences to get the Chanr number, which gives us 254.9 deg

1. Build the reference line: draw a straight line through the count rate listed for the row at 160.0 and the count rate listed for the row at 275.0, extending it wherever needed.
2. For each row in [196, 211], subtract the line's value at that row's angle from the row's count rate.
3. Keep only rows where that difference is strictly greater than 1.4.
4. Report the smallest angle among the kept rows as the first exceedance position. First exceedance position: 202.5 deg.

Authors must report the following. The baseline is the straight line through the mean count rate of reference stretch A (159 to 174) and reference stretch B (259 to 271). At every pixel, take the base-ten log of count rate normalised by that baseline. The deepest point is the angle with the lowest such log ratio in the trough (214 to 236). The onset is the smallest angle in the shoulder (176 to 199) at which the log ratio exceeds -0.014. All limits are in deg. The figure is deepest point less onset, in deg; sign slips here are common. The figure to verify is 42.5 deg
